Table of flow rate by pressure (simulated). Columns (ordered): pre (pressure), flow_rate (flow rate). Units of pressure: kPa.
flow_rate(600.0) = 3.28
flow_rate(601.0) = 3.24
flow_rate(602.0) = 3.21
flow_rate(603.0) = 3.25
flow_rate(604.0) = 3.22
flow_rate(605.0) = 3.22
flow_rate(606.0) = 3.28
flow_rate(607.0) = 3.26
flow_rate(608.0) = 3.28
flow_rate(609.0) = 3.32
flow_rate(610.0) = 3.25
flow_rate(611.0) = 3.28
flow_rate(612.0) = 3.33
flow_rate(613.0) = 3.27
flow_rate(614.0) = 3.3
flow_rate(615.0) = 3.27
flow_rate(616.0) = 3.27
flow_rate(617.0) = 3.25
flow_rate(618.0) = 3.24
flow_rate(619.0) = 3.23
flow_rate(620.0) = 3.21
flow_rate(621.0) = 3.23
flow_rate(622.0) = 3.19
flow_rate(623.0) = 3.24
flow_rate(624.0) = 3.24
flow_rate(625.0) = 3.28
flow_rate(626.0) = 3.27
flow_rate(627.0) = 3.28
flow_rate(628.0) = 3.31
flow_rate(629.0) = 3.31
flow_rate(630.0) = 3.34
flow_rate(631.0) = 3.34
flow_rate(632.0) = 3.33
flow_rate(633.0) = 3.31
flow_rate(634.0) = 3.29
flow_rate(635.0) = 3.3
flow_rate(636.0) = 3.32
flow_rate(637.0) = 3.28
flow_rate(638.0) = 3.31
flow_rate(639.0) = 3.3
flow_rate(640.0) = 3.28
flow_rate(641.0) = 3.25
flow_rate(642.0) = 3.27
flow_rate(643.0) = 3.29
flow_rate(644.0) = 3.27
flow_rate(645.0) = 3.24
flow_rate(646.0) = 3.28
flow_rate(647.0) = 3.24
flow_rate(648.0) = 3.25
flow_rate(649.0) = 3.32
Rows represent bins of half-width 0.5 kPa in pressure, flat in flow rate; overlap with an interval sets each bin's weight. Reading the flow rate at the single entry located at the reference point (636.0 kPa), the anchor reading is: 3.32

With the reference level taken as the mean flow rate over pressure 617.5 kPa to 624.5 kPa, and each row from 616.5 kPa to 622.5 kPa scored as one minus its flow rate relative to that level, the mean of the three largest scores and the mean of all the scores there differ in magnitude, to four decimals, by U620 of 0.0047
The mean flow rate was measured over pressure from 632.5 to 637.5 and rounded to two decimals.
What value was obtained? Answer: 3.30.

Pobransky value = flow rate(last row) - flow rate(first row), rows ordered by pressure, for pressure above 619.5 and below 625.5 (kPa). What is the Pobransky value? 0.07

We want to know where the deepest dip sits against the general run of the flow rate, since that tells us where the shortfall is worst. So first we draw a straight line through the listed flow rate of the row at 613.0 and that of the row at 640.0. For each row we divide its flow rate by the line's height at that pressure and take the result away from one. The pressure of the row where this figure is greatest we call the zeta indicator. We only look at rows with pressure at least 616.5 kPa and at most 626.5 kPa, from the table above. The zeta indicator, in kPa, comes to 622.0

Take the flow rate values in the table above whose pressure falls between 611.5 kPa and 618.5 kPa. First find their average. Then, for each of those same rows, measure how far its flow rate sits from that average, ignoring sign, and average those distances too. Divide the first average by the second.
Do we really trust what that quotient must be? 146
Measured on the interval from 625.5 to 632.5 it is 153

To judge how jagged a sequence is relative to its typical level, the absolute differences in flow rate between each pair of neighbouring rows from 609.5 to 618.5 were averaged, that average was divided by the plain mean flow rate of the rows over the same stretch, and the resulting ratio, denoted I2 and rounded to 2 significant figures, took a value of 0.0088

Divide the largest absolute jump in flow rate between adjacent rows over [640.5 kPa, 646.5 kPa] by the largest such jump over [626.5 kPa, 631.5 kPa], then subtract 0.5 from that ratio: 0.8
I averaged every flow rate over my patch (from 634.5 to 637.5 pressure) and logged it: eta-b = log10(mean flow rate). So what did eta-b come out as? 0.519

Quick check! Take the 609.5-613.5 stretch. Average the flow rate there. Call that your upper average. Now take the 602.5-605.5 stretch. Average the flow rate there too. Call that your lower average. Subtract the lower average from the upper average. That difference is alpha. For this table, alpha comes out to 0.05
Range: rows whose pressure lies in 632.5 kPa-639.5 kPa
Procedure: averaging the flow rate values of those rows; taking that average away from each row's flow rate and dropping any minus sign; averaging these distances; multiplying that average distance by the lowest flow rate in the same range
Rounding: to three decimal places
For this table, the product 0.033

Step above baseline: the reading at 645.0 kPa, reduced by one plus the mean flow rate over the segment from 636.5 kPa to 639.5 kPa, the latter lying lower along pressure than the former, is -1.06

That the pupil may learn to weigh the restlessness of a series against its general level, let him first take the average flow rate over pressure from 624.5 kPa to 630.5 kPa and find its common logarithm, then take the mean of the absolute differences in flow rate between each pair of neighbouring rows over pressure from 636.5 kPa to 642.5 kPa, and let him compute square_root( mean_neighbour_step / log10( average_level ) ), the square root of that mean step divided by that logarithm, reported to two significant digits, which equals 0.21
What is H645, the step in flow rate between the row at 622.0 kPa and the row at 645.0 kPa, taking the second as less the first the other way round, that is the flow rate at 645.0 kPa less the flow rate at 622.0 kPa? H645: 0.05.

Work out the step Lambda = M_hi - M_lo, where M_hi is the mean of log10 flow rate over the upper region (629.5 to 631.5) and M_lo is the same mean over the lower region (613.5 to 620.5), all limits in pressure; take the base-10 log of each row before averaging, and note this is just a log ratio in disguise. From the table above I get 0.011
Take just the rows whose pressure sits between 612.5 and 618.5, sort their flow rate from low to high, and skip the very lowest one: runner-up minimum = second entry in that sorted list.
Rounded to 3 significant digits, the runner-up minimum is 3.25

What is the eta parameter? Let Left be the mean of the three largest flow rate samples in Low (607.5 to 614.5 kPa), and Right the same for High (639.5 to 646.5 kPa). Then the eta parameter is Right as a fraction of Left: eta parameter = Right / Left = 0.99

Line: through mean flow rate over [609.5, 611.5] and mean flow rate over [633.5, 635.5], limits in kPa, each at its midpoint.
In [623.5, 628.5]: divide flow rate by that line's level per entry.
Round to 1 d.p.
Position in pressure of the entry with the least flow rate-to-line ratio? 624.0 kPa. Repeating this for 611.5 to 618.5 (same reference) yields 618.0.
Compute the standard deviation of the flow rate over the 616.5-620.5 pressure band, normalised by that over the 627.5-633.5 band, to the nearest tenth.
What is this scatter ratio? 1.1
